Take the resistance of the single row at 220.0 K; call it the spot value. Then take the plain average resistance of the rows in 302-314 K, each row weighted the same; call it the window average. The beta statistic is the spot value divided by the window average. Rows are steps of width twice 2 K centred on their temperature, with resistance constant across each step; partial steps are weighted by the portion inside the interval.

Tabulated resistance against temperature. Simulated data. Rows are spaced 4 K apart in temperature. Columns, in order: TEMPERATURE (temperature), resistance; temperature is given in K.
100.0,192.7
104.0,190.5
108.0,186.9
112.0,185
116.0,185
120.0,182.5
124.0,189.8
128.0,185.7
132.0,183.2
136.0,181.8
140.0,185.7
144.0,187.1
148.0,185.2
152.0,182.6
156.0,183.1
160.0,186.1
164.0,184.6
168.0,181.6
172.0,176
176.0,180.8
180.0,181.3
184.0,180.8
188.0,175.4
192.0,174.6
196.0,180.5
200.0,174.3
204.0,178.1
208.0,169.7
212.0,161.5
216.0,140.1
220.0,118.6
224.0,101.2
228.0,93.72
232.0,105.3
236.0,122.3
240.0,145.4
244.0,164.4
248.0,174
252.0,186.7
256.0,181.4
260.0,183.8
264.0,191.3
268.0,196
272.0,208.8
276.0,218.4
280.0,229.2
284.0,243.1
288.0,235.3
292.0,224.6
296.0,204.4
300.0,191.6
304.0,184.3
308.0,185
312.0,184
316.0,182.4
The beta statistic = 0.64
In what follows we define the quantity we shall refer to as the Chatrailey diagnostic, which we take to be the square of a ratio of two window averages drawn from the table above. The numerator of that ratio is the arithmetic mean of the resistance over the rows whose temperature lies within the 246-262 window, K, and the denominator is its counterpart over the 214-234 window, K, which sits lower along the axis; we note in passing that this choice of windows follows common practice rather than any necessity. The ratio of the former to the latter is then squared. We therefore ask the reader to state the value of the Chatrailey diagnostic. 2.6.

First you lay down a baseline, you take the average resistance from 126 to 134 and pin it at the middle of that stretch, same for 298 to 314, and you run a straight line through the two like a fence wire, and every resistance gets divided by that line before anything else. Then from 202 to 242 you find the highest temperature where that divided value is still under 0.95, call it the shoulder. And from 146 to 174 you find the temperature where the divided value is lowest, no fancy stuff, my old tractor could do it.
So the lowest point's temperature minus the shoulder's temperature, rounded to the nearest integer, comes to -68 K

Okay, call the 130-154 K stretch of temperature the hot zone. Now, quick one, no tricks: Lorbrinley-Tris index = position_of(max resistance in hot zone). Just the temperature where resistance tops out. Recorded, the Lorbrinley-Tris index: 144.0 K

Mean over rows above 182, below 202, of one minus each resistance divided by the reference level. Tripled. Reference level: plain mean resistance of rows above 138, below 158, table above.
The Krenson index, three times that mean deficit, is 0.124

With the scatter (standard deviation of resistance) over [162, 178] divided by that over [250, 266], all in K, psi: 0.8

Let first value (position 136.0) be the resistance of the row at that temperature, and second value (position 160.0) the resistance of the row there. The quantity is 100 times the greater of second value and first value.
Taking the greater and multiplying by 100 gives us 18610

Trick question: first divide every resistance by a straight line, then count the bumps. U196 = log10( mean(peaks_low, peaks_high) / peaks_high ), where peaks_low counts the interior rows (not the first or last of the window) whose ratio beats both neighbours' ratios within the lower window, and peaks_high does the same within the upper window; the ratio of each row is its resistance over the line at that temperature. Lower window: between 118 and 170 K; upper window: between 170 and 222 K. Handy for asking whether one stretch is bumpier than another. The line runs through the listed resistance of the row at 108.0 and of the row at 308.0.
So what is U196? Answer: 0.00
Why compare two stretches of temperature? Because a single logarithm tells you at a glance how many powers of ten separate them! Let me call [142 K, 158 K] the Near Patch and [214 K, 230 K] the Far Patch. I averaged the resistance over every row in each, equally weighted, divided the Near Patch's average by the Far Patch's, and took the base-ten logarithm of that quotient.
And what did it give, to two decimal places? 0.21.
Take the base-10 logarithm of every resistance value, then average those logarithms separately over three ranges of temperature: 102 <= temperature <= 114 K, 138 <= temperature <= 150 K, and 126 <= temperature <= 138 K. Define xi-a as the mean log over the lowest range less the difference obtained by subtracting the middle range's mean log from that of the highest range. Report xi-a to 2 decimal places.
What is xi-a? 2.27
